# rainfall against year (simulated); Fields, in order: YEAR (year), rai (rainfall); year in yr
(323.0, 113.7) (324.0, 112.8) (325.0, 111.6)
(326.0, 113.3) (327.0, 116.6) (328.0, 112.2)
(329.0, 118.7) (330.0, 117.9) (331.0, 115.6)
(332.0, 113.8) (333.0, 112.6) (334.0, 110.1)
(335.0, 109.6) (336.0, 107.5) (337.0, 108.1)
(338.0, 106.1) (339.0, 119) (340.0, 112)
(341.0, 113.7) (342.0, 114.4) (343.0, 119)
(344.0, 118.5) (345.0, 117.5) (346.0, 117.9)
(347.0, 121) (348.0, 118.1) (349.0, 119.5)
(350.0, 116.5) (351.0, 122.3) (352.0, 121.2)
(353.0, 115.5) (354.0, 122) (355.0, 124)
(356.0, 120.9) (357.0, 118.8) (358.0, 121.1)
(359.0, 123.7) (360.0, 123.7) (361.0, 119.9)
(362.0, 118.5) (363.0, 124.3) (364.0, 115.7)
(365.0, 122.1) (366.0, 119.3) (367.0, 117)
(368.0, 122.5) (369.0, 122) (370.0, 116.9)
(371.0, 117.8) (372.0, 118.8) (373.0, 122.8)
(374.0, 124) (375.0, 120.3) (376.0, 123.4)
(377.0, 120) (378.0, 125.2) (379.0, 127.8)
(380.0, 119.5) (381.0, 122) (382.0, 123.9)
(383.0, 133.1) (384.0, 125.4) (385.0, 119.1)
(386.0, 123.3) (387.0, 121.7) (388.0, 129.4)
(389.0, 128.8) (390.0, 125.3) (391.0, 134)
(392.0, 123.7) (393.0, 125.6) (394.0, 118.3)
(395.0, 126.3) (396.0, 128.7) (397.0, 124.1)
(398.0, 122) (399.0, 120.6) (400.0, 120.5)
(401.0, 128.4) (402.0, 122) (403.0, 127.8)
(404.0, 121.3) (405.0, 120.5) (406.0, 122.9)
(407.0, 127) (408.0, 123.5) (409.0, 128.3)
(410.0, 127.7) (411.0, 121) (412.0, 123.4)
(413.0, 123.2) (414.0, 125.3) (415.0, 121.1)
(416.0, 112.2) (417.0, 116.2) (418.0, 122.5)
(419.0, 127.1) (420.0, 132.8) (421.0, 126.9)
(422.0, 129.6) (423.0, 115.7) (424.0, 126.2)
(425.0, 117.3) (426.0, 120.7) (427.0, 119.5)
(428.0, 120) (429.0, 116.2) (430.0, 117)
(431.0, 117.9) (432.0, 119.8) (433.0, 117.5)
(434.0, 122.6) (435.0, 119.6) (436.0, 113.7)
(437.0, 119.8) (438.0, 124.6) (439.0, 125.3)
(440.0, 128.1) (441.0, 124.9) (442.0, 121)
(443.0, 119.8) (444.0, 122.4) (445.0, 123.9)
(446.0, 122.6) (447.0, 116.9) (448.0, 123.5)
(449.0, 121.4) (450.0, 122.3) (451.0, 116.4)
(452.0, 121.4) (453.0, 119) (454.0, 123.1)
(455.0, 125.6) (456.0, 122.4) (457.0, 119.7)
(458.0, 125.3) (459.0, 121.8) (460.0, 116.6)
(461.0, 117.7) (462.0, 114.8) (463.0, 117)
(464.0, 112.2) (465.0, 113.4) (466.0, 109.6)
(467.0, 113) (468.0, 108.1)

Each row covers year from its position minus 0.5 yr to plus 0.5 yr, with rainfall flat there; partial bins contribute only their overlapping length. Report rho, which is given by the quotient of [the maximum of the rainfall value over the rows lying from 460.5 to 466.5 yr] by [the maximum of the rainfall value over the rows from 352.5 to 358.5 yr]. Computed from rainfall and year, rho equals 0.95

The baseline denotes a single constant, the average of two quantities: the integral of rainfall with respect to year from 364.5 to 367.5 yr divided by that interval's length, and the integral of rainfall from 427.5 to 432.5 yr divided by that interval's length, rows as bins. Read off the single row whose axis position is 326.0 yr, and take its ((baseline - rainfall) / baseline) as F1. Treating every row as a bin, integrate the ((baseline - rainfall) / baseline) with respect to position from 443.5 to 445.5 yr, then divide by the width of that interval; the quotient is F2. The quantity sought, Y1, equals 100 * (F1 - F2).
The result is 8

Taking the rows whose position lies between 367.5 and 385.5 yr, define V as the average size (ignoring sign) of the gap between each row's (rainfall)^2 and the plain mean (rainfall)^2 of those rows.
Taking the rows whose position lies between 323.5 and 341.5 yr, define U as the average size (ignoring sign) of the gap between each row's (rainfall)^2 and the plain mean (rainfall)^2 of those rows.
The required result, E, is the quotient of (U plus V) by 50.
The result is 27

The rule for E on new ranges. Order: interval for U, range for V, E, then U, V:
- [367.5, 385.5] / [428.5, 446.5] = 29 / 708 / 727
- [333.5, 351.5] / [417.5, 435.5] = 40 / 987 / 997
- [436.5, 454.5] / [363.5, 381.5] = 24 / 554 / 625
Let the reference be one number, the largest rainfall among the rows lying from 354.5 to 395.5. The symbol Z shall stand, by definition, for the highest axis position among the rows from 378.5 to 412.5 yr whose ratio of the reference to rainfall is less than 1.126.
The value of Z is 412.0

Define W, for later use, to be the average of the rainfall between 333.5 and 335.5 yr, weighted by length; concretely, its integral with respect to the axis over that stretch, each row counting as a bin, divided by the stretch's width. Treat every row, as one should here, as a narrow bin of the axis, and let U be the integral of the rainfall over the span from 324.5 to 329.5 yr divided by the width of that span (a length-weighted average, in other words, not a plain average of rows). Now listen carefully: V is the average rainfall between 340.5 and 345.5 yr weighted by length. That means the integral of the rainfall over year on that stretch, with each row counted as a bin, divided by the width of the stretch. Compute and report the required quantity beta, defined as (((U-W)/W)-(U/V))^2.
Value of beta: 0.88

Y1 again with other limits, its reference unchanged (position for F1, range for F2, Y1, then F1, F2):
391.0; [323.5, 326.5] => -18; -0.13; 0.05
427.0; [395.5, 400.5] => 3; -0.01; -0.04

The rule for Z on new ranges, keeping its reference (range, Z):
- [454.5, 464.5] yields 459.0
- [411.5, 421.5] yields 421.0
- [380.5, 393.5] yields 393.0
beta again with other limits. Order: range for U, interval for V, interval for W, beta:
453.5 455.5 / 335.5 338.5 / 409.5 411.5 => 1.34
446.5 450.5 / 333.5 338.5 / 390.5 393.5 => 1.37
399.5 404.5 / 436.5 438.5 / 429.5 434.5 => 0.95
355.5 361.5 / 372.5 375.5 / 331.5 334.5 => 0.83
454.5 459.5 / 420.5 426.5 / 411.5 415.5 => 1.01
